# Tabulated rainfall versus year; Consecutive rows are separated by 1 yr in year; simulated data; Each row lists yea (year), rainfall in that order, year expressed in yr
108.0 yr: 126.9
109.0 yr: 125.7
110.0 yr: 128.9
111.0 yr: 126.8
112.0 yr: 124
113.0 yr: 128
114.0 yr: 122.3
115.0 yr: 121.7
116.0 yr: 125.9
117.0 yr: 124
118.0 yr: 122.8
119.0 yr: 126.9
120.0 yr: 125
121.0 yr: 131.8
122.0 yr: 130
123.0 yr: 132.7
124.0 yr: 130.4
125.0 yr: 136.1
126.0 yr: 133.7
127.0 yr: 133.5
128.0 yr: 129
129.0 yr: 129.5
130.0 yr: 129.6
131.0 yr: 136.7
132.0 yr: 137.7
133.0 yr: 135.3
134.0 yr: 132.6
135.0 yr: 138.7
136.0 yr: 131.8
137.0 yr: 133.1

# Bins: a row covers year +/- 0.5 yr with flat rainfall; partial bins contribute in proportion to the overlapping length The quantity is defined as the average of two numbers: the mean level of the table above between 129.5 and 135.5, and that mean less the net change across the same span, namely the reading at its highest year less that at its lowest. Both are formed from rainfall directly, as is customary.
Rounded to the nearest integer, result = 131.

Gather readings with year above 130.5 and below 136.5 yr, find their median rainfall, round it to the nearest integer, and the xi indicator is 136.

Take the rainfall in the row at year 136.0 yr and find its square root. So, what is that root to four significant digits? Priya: 11.48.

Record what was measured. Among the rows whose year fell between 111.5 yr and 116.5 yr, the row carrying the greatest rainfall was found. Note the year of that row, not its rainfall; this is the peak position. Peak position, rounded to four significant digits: 113.0 yr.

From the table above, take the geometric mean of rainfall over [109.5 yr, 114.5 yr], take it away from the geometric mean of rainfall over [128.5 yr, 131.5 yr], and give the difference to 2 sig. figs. 5.9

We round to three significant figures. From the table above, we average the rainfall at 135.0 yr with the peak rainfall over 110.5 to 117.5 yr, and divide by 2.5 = 53.3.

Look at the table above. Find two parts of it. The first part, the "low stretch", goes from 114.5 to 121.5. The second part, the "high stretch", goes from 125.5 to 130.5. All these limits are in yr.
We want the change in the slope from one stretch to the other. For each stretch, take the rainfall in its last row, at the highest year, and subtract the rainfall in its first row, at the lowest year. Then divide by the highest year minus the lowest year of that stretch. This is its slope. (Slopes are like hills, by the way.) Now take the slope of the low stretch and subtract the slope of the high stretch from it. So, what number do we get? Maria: 3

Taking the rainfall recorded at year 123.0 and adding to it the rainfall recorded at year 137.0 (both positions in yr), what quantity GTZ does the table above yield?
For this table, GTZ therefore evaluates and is 266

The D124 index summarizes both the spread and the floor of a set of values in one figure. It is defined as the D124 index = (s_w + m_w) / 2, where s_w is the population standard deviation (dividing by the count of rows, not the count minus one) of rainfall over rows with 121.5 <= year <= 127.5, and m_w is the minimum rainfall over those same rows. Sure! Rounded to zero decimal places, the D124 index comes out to 66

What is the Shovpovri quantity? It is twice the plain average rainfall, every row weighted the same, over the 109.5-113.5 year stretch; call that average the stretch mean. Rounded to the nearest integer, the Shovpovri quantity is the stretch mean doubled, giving 254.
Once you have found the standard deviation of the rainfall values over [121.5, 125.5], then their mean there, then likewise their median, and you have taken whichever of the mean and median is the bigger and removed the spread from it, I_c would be 130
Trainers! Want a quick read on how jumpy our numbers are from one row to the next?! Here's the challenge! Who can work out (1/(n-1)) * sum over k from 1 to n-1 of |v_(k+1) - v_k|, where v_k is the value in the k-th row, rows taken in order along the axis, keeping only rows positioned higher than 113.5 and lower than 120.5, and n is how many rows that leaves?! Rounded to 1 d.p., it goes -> 2.3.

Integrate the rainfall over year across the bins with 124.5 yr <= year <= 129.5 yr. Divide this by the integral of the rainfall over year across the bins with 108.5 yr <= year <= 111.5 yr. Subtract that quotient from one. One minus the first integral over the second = -0.74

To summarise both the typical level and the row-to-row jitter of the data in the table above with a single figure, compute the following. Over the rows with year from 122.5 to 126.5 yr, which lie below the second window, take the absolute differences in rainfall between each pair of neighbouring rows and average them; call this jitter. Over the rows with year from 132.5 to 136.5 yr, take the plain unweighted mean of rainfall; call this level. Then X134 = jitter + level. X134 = 138.1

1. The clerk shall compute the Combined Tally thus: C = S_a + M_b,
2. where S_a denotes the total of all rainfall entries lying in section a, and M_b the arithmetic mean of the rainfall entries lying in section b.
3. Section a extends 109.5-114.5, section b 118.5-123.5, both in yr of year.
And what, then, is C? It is 759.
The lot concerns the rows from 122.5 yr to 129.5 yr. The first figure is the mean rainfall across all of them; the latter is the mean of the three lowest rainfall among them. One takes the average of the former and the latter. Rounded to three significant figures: 131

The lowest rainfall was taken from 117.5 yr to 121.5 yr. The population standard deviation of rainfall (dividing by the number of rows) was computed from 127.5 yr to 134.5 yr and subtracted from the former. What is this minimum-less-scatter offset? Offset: 119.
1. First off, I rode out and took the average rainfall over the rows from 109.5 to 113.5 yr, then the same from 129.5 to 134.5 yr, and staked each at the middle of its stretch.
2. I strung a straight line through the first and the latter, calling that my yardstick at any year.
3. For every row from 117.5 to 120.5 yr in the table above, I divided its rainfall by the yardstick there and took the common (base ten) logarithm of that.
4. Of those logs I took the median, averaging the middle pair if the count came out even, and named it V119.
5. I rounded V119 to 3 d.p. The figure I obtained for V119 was -0.017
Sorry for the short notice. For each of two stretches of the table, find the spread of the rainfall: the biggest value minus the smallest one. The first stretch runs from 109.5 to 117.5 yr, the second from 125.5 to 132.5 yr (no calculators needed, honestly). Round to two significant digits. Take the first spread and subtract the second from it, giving -1.5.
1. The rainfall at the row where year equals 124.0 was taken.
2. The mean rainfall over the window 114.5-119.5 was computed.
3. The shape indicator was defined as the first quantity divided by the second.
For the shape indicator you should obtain 1.05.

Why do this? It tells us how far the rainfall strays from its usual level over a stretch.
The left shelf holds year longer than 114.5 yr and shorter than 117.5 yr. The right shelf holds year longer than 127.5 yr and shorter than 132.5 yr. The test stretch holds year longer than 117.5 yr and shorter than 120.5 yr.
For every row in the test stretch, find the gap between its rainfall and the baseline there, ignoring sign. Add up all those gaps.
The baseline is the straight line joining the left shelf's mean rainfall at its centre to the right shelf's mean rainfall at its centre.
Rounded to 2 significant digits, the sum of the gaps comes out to 4.8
